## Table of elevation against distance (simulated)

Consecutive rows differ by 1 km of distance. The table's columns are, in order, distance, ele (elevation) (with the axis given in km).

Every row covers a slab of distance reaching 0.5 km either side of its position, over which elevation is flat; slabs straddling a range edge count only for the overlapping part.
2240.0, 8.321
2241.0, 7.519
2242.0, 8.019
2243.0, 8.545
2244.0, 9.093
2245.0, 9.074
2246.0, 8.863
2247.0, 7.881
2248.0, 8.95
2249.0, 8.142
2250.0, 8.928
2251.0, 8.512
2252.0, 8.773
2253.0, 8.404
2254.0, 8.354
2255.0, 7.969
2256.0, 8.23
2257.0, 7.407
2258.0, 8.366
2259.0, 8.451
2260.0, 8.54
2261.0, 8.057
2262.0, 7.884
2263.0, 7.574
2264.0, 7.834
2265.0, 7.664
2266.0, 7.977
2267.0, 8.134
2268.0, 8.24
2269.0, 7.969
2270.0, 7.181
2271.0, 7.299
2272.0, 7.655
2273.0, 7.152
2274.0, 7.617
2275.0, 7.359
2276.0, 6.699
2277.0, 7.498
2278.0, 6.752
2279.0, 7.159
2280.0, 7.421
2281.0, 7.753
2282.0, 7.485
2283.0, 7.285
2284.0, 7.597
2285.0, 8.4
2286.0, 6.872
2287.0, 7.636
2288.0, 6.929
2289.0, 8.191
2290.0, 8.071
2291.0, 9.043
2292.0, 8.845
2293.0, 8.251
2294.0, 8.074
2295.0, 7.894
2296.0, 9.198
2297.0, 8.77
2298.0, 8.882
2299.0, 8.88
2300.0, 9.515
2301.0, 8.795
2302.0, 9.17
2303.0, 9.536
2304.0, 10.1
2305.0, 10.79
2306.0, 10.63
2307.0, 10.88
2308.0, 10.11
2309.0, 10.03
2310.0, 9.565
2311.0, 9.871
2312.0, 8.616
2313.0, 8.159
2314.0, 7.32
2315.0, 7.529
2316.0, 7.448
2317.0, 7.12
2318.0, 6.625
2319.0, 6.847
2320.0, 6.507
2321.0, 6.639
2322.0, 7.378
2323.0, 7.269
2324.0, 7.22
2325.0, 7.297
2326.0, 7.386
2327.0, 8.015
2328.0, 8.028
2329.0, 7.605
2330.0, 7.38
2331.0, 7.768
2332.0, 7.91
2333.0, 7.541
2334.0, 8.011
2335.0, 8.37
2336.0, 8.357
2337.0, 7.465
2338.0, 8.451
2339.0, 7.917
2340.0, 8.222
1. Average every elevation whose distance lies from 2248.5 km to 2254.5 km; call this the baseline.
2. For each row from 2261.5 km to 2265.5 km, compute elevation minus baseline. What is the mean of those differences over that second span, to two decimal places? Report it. -0.78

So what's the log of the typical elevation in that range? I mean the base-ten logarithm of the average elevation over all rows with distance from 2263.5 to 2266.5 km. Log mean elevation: 0.893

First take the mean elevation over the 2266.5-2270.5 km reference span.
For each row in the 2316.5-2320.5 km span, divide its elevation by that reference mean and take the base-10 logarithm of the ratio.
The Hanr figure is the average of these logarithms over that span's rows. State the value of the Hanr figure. -0.07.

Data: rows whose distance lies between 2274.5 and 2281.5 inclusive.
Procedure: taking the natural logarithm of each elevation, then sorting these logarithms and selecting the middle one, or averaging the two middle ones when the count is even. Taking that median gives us 2.00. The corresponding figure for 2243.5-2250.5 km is 2.19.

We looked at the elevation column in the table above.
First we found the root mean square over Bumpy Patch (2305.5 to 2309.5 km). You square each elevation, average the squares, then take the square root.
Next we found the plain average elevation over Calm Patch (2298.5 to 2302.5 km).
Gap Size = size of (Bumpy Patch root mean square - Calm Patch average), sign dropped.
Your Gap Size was 1.3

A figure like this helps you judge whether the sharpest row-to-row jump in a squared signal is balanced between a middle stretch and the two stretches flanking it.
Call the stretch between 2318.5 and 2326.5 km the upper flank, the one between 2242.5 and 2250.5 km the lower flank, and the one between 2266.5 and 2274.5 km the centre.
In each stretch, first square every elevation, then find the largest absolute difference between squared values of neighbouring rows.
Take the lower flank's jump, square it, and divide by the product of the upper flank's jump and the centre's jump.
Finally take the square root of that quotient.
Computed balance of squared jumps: 1.6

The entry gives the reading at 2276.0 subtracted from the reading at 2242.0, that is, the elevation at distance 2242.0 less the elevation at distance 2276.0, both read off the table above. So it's 1.3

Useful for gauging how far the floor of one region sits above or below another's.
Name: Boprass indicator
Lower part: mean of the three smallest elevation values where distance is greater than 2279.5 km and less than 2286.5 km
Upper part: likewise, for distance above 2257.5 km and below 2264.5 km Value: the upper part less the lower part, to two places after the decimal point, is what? 0.57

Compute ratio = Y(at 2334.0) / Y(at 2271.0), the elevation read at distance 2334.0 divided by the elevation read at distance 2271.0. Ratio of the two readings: 1.10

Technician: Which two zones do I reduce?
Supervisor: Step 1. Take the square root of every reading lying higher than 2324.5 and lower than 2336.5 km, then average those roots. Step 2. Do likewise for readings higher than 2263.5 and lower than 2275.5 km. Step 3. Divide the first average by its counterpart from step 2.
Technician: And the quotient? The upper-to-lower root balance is 1.01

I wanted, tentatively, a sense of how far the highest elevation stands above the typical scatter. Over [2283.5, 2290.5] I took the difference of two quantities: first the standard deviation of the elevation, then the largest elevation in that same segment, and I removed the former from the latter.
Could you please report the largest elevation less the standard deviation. 7.8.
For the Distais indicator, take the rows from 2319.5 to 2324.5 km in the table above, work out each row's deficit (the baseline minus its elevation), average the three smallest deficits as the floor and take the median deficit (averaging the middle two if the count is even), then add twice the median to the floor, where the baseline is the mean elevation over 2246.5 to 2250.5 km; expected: 3.7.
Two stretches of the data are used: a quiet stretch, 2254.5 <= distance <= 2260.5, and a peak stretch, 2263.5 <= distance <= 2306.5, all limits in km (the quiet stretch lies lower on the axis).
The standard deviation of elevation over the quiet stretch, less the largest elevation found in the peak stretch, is -10.4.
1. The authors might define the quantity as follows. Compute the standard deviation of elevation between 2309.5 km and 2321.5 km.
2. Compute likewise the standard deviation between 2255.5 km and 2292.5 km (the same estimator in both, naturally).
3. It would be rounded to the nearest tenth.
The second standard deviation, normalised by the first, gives 0.5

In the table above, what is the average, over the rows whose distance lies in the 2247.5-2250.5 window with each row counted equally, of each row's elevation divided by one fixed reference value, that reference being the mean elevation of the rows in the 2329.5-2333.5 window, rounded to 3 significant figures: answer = 1.13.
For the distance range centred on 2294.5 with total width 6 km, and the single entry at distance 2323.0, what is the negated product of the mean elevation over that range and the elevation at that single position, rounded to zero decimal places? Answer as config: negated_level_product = -62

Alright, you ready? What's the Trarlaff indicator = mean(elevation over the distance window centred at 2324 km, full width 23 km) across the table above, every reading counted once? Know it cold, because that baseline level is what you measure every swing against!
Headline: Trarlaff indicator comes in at 7.45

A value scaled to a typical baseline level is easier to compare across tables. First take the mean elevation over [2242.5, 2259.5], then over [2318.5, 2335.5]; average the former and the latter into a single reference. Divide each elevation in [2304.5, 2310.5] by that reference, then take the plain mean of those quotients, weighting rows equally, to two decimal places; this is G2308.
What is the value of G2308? 1.30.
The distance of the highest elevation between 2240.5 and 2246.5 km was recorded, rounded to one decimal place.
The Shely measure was 2244.0 km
